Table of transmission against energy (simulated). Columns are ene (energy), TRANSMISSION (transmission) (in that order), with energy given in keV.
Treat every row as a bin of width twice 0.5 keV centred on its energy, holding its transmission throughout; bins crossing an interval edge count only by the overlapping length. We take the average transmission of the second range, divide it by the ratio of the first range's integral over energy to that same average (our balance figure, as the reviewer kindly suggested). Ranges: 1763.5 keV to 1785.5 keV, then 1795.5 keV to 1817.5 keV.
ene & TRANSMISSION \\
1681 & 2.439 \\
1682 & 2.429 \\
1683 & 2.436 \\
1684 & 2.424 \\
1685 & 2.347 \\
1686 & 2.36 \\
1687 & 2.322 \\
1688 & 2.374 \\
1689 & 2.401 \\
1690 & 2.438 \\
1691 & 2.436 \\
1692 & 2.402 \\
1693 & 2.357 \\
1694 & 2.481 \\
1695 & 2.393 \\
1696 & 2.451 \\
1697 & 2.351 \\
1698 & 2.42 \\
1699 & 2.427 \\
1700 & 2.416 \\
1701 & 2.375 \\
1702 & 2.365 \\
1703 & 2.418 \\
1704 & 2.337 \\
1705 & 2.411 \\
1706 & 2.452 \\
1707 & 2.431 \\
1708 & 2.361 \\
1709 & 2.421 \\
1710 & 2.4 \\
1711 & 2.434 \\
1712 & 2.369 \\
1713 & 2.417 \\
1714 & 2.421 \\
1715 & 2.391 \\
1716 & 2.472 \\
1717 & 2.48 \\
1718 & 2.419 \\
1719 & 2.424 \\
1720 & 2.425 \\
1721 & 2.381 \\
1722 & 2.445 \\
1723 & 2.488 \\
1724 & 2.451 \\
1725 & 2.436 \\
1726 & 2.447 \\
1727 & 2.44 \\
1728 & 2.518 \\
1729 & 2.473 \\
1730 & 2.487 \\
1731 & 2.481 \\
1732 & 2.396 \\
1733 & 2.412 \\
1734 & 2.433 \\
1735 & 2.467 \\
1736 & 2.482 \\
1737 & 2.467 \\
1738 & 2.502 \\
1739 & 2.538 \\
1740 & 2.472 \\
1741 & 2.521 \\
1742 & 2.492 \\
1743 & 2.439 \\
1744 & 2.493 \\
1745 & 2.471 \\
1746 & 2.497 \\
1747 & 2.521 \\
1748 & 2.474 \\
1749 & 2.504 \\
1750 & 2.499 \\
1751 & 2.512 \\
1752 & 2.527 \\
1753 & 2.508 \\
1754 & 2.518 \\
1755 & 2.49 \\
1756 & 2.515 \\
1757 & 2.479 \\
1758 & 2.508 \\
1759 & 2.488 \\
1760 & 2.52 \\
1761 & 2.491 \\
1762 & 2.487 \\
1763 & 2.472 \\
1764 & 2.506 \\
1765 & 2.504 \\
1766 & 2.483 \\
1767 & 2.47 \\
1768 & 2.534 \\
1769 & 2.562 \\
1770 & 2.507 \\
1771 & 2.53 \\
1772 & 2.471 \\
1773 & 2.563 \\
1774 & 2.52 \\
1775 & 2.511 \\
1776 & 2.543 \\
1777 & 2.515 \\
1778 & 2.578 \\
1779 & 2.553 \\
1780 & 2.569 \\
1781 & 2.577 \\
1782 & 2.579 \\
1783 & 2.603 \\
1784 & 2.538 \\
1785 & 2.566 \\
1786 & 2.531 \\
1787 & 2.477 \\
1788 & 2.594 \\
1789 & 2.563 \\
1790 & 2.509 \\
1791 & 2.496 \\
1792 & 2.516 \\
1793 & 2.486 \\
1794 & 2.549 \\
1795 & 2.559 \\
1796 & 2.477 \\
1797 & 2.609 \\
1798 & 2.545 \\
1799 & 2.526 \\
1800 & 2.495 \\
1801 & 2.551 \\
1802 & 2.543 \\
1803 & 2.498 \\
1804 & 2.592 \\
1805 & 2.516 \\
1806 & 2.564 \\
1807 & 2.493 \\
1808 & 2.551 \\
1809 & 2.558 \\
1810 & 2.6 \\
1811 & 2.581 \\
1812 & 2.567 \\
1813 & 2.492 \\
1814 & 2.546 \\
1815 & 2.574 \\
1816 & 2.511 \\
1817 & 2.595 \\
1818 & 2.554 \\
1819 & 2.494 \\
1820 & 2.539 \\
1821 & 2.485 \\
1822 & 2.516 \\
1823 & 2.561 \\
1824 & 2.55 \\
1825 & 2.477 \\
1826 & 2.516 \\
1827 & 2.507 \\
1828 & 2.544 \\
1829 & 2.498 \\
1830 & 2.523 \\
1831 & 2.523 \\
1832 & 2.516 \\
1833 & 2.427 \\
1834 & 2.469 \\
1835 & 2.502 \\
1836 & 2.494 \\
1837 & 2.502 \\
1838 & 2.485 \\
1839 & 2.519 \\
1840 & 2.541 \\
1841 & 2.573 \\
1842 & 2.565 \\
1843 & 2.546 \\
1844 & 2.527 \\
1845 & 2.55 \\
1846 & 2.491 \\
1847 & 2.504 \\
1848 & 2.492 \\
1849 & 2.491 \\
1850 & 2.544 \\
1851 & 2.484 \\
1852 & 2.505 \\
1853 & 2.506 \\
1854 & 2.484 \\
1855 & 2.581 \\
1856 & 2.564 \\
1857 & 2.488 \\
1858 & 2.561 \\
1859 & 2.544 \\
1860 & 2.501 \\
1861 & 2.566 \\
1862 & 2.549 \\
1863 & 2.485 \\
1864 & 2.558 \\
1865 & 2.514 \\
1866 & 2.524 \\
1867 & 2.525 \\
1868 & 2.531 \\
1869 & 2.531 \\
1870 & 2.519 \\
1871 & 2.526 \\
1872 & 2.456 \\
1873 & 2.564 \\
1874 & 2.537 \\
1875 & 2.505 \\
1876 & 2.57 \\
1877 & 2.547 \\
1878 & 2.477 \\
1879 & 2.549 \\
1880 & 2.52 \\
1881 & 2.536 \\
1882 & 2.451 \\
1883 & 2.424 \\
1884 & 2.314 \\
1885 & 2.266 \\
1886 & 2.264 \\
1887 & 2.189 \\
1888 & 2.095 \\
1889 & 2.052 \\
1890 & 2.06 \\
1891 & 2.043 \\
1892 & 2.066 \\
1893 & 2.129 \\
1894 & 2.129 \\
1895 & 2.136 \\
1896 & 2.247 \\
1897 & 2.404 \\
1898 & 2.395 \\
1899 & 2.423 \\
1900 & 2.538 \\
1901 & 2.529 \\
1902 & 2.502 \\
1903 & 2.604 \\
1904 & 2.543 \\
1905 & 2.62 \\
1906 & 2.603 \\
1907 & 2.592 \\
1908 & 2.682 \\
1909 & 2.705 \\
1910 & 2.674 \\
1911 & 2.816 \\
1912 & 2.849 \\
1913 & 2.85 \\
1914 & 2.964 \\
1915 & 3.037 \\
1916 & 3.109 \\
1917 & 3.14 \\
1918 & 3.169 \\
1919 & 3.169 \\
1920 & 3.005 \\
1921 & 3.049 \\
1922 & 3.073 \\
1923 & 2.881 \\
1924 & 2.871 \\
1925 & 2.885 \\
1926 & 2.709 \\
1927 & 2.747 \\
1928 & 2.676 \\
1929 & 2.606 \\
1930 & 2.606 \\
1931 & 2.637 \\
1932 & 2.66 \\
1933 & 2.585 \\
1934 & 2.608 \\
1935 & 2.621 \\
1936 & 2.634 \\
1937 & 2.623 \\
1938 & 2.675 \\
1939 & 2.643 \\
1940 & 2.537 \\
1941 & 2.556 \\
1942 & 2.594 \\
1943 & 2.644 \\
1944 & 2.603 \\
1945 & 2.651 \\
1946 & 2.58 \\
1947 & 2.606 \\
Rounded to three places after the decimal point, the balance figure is 0.116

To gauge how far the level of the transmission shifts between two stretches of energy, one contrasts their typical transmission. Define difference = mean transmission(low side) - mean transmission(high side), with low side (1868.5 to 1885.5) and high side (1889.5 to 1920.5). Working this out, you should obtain -0.12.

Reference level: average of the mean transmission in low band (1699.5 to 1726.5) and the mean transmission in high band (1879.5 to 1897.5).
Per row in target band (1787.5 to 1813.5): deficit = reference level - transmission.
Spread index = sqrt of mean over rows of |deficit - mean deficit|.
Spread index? 0.182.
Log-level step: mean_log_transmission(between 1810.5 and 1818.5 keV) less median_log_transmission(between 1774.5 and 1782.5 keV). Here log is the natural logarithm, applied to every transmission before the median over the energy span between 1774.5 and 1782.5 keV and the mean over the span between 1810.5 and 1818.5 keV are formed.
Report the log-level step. 0.00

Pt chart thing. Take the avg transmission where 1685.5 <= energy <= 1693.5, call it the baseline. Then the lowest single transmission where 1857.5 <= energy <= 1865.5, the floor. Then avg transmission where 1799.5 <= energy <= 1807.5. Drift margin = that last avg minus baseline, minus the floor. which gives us -2.34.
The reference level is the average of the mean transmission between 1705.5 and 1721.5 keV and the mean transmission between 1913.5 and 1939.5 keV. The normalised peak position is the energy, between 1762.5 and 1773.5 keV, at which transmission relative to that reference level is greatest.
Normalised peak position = 1773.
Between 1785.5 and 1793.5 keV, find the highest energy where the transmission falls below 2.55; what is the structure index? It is 1793 keV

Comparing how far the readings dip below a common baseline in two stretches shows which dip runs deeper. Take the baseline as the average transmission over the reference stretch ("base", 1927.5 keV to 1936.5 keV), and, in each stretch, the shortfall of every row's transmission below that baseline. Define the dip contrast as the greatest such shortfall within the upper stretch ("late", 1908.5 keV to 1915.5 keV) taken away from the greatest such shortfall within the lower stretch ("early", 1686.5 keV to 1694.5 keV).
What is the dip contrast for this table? 0.4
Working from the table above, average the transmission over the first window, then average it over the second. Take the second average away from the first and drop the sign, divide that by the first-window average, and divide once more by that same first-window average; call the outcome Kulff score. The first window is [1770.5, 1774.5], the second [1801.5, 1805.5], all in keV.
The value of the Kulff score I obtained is 0.0026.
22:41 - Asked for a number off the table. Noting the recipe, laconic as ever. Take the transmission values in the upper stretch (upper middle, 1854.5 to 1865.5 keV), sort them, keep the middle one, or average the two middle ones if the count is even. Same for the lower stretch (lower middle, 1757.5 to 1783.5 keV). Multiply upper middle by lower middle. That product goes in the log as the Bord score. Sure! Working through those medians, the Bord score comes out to 6.42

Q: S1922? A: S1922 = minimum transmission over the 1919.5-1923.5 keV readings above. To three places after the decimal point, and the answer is 2.881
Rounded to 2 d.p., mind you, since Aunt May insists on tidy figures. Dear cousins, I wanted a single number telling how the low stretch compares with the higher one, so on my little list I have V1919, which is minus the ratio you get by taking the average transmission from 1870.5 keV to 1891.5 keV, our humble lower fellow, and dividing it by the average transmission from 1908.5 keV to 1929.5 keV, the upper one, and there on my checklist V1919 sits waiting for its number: -0.82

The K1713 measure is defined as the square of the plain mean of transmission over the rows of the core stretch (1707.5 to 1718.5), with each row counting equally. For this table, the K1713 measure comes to 5.8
